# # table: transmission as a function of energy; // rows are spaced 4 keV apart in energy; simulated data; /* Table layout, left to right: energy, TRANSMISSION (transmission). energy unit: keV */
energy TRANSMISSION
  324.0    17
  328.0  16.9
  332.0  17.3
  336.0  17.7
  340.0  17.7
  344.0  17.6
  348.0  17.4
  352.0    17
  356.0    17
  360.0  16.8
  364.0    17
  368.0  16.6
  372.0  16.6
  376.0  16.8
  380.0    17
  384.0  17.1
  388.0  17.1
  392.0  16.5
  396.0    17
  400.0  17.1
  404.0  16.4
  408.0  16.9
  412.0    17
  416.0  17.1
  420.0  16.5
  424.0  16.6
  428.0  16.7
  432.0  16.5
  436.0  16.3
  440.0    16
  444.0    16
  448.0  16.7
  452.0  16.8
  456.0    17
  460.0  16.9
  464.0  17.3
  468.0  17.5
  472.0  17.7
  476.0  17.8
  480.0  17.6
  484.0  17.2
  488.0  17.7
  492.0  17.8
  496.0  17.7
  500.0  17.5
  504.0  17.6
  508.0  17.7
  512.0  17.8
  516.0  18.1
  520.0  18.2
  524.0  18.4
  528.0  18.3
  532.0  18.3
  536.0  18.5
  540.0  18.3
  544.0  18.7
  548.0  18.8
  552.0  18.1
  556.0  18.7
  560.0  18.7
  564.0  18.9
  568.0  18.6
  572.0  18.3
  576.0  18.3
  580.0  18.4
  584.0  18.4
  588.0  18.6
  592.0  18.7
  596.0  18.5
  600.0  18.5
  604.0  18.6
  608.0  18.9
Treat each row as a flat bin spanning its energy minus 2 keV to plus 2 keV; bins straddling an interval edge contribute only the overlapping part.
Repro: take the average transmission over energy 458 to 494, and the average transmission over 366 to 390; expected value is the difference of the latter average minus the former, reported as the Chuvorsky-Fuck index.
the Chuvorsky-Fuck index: -0.63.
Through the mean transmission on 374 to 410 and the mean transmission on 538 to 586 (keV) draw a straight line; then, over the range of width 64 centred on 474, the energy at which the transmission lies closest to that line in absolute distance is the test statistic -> 492.0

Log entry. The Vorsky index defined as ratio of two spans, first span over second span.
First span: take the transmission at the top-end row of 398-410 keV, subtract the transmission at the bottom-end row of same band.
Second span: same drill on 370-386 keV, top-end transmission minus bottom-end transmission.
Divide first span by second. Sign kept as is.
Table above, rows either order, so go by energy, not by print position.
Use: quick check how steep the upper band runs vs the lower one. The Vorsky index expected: -0.40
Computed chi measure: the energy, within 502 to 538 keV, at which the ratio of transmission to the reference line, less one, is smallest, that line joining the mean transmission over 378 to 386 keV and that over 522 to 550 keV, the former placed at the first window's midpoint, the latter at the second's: 504.0 keV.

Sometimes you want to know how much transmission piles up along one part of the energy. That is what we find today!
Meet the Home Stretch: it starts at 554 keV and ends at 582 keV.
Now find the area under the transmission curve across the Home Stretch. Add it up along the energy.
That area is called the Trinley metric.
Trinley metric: 520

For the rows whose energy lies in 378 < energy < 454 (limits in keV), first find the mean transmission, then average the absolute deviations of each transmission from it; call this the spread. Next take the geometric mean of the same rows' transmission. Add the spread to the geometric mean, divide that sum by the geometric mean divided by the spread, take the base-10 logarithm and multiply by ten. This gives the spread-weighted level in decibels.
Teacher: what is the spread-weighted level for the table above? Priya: -5.2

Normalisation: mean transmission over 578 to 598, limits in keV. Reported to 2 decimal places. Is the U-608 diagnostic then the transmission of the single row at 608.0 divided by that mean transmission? 1.02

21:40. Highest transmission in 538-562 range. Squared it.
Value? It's 353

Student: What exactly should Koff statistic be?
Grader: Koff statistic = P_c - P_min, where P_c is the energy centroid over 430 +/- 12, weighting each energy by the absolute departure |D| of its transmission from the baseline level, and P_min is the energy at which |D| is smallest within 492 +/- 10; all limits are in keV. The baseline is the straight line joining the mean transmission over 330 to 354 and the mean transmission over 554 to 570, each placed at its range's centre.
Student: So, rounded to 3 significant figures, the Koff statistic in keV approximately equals -61.0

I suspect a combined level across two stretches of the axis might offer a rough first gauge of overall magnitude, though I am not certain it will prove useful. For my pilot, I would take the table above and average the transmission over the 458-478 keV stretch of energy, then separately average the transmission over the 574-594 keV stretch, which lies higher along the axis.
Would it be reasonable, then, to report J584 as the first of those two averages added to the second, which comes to 35.9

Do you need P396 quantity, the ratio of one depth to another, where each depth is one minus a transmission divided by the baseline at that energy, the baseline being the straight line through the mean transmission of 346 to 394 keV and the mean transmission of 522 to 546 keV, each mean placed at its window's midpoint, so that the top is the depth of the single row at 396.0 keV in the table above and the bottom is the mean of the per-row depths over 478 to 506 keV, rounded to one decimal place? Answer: 0.3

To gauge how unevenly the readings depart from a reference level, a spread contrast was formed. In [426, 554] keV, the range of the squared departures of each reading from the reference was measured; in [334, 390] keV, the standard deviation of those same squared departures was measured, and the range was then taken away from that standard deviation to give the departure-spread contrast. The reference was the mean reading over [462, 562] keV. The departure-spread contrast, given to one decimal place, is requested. -3.4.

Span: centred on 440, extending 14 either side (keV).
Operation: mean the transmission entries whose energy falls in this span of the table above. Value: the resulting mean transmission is 16.4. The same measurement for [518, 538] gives 18.3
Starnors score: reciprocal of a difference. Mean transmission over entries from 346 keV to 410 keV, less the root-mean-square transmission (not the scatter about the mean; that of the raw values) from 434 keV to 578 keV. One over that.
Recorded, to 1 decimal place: -1.1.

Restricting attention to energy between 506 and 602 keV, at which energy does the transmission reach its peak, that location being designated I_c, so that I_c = 564.0 keV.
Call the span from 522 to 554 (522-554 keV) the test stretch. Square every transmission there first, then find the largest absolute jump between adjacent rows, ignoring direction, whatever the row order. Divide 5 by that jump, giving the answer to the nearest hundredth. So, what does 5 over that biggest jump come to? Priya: 0.19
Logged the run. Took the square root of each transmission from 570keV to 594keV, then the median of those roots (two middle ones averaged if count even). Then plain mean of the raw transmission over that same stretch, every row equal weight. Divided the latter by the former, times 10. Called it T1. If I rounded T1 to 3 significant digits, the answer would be 43.0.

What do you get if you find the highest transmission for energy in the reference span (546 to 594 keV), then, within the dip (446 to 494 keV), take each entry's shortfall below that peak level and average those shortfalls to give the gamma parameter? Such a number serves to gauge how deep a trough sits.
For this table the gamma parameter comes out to 1.6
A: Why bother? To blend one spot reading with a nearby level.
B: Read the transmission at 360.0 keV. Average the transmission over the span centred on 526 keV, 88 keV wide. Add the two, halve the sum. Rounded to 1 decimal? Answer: 17.5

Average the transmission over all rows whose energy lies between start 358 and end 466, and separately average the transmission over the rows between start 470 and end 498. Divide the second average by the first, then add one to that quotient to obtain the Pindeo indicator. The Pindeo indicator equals 2.05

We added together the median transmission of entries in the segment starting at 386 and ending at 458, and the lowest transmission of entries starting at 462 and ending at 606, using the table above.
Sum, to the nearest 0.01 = 33.90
